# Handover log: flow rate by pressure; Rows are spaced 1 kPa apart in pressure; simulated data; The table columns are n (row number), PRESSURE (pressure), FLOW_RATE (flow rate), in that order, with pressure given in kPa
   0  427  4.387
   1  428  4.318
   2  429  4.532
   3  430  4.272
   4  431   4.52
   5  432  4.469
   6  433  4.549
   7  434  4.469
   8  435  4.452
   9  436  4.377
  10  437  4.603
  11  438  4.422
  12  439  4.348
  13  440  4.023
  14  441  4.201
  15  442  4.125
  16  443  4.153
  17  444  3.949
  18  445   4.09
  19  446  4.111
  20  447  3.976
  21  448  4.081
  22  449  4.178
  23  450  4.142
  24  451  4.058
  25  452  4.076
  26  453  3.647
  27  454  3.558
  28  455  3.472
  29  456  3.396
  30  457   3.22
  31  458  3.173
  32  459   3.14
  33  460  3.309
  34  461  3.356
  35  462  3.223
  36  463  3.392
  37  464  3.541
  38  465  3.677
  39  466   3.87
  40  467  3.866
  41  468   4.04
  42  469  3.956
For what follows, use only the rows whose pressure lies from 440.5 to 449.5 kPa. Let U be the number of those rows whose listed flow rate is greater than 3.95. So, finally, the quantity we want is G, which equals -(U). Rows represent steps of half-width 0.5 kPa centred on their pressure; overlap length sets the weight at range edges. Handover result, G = -8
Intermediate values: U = 8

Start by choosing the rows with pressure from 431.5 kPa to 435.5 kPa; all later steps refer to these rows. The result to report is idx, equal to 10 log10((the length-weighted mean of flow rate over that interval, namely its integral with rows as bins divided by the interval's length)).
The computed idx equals 6.5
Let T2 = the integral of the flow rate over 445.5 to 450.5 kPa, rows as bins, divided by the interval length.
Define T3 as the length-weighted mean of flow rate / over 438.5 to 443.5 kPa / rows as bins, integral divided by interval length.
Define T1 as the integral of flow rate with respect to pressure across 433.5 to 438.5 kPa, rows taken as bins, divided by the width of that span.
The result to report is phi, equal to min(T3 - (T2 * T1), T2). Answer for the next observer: -14.1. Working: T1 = 4.46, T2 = 4.10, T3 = 4.17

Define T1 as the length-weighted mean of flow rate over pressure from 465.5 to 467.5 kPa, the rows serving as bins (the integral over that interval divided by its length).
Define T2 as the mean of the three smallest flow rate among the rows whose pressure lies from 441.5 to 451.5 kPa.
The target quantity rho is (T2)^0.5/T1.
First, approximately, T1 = 3.9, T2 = 3.99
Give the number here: 0.52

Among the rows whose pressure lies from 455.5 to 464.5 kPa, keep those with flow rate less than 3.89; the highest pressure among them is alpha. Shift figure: 464 kPa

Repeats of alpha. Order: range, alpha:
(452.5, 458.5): 458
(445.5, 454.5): 454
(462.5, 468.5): 467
